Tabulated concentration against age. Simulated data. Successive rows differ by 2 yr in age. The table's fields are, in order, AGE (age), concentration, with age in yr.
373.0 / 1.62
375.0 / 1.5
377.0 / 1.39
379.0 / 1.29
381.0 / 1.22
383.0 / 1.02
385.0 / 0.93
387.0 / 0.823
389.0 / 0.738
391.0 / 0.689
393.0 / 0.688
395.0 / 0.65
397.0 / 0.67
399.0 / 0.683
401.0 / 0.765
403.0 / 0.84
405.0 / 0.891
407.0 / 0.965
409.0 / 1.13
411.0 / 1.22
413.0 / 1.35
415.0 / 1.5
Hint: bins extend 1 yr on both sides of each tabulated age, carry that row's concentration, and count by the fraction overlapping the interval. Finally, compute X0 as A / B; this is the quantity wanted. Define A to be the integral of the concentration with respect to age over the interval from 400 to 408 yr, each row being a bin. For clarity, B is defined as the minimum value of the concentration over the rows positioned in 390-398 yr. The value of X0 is 10.6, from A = 6.92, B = 0.65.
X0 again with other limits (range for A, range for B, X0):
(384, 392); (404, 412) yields 7.1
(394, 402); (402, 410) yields 6.6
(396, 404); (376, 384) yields 5.8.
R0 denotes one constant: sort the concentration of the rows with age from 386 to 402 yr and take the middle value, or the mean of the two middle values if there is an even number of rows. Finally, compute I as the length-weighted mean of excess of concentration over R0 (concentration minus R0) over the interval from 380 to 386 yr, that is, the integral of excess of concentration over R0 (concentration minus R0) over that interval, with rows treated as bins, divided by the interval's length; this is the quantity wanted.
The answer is 0.37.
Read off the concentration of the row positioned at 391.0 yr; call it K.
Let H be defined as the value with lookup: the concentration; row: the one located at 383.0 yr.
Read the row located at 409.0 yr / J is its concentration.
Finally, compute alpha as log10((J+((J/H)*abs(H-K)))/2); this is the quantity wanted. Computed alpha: -0.13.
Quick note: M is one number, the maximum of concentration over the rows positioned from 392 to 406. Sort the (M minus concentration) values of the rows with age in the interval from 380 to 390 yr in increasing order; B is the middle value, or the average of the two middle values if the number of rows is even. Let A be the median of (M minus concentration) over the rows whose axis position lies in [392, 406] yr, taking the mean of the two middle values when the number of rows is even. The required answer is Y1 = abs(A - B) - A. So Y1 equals 0.04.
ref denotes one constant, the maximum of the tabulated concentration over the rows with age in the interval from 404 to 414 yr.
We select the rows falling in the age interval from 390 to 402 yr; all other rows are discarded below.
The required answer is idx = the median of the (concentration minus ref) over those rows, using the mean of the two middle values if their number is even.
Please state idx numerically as -0.7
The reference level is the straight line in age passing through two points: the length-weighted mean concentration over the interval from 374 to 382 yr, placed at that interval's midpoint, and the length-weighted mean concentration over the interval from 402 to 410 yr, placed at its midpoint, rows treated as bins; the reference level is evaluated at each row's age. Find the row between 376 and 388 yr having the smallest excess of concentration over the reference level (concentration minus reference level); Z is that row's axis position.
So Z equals 387.0 yr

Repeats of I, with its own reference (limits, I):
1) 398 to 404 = 0.07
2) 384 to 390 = 0.14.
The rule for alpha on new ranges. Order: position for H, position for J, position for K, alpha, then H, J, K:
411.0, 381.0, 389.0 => -0.07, 1.22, 1.22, 0.738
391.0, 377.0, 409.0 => 0.06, 0.689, 1.39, 1.13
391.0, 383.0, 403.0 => -0.21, 0.689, 1.02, 0.84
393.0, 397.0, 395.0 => -0.45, 0.688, 0.67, 0.65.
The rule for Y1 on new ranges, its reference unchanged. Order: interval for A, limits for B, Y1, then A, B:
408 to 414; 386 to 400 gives 0.86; -0.33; 0.20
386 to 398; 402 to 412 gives 0.07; 0.20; -0.07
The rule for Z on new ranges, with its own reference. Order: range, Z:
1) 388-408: 391.0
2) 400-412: 401.0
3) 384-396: 391.0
